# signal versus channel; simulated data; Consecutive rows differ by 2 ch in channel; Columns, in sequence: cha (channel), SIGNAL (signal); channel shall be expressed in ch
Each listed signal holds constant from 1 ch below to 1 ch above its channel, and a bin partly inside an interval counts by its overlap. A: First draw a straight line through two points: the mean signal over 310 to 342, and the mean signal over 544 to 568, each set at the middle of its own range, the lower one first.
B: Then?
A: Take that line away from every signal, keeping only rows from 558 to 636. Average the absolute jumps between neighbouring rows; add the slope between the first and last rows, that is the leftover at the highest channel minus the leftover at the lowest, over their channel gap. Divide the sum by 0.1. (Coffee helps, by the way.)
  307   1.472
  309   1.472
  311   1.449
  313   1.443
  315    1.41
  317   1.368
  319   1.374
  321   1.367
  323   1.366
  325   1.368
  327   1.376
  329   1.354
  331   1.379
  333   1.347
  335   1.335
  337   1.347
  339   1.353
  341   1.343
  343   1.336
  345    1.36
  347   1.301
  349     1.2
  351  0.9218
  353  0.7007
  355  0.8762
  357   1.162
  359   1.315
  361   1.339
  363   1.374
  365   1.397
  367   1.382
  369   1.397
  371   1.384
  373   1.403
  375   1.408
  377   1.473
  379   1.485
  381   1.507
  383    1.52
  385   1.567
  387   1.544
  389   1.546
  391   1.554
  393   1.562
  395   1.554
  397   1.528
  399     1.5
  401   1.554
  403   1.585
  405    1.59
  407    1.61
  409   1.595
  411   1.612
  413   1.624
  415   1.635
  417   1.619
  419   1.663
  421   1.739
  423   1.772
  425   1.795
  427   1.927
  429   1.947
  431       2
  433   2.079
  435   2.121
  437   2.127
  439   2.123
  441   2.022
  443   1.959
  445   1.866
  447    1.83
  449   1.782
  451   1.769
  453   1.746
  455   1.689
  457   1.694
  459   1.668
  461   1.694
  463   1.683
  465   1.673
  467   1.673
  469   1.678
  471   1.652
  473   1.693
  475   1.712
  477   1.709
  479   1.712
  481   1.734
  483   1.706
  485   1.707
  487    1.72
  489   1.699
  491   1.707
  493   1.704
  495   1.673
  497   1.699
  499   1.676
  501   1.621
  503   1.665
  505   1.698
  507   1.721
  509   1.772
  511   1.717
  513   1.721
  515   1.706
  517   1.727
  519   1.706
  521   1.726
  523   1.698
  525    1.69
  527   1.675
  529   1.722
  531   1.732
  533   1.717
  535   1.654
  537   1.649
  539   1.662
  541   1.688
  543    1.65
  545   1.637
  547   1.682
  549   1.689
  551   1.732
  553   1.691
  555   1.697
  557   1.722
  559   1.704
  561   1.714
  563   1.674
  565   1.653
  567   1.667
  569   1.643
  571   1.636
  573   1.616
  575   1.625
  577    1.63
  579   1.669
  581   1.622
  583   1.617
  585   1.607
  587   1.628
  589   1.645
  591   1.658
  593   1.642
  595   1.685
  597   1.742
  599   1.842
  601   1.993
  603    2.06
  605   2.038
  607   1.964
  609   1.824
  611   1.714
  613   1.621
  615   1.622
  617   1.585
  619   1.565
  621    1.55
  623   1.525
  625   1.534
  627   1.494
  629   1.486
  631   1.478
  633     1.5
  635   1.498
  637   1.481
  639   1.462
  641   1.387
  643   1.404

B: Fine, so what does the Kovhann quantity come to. 0.32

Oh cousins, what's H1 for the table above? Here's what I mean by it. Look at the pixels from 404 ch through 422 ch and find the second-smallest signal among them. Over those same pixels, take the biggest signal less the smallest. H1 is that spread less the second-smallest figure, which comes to -1.45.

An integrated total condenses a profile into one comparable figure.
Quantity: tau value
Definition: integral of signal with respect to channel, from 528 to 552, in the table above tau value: 40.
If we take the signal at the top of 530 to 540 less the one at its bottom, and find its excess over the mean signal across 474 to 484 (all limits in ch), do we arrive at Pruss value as -1.8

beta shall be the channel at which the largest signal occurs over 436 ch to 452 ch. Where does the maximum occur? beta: 437 ch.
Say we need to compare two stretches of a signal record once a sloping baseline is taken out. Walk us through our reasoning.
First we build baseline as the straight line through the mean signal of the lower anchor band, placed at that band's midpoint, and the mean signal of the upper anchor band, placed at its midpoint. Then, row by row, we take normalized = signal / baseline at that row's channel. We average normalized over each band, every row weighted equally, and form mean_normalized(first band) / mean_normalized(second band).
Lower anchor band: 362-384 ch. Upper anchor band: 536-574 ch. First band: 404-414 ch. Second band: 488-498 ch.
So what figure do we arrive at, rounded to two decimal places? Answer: 1.02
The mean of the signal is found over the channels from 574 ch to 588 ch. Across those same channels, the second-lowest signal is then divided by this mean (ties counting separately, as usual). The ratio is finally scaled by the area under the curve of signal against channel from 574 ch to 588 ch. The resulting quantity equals 23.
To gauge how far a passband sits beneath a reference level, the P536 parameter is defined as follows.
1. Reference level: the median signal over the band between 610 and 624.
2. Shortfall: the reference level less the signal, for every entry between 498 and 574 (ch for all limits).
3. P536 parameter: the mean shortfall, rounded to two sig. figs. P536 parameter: -0.10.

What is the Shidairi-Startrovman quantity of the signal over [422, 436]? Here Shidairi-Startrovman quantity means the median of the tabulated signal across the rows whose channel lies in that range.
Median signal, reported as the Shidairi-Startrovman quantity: 1.9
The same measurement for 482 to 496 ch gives 1.7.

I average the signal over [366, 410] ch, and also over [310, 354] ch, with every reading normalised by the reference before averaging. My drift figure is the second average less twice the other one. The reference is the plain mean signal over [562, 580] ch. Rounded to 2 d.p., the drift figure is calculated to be -1.04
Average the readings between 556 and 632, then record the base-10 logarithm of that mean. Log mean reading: 0.224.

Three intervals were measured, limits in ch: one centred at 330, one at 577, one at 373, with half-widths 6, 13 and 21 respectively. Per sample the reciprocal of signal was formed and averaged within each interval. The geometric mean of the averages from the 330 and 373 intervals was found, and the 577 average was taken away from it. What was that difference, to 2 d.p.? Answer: 0.13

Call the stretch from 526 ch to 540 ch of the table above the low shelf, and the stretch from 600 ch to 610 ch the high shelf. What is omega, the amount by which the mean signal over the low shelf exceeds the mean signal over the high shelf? -0.29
